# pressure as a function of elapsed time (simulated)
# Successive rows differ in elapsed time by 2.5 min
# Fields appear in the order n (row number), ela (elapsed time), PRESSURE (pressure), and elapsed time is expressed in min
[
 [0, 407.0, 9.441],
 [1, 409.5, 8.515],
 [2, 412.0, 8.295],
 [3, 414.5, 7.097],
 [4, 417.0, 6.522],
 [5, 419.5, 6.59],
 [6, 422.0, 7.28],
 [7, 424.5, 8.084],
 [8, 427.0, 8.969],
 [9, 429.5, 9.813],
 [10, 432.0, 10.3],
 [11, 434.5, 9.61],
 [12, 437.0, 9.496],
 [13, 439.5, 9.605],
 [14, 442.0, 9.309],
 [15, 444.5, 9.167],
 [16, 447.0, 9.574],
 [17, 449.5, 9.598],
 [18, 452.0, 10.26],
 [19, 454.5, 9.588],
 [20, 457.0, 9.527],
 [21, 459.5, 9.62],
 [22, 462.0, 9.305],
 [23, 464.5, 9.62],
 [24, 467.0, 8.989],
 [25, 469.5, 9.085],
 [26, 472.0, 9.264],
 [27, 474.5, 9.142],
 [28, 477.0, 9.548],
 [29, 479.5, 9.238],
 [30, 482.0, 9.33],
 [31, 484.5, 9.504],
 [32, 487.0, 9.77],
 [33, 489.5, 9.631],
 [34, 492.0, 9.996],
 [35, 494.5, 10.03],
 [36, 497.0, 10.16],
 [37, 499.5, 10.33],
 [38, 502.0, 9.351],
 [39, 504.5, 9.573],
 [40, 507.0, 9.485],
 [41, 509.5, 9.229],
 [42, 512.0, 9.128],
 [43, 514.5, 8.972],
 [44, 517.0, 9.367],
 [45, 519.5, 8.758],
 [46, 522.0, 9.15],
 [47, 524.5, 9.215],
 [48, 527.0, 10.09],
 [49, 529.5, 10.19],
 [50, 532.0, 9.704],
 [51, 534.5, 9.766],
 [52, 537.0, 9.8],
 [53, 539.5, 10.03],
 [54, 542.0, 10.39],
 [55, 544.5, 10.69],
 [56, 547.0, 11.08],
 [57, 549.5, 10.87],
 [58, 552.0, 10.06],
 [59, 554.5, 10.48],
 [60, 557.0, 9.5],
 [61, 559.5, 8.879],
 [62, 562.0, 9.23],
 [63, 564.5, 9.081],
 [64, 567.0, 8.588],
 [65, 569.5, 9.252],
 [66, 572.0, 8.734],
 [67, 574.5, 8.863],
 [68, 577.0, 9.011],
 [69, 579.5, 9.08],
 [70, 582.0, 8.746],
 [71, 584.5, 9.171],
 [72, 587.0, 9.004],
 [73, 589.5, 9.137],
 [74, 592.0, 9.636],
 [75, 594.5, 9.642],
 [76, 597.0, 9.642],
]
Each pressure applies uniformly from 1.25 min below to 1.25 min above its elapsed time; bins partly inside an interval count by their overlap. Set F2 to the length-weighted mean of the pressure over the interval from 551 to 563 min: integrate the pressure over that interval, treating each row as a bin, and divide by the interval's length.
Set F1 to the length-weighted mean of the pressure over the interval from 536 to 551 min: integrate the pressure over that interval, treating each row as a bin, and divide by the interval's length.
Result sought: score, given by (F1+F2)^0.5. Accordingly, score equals 4.48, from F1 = 10.5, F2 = 9.6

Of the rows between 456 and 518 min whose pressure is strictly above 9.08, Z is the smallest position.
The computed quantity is 457.0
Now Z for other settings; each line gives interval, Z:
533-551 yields 534.5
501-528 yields 502.0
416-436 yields 429.5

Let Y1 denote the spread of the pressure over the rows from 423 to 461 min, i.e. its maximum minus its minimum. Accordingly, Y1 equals 2.22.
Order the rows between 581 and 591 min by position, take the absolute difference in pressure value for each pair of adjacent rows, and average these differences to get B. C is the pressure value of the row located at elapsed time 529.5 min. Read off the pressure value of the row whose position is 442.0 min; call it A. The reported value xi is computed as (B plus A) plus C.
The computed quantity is 19.7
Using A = 9.309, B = 0.242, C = 10.19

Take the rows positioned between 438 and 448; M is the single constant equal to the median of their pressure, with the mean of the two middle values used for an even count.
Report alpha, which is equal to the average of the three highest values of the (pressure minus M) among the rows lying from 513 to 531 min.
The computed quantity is 0.4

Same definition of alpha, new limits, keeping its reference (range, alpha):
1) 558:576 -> -0.3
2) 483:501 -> 0.7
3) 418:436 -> 0.5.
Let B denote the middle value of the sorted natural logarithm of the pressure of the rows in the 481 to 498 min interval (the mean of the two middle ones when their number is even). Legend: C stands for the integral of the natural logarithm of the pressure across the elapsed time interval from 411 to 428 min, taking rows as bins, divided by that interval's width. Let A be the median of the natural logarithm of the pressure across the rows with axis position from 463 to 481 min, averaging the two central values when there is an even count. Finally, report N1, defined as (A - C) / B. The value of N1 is 0.093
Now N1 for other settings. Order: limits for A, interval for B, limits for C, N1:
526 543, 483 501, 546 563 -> 0.002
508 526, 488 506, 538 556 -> -0.059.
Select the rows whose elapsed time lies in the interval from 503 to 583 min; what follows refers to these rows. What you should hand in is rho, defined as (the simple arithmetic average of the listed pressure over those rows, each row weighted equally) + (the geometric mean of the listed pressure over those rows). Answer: 19.04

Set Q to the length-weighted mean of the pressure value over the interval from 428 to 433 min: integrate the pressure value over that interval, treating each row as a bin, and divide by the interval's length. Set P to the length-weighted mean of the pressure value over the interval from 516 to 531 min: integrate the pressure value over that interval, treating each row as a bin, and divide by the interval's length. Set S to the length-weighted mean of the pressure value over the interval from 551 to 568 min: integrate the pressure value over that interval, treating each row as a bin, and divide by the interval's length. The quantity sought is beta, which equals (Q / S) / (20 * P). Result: 0.0056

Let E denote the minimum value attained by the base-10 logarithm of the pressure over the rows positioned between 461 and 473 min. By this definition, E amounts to 0.954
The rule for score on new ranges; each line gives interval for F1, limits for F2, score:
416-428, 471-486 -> 4.10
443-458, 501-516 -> 4.35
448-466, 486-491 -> 4.40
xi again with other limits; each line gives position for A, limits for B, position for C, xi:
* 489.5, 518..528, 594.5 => 19.7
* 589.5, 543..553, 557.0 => 19.1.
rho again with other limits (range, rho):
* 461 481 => 18.55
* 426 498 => 19.10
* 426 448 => 19.07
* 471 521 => 18.97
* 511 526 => 18.19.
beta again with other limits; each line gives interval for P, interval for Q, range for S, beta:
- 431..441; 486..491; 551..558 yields 0.0050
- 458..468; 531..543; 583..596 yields 0.0057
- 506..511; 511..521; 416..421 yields 0.0074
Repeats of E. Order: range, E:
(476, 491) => 0.966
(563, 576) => 0.934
